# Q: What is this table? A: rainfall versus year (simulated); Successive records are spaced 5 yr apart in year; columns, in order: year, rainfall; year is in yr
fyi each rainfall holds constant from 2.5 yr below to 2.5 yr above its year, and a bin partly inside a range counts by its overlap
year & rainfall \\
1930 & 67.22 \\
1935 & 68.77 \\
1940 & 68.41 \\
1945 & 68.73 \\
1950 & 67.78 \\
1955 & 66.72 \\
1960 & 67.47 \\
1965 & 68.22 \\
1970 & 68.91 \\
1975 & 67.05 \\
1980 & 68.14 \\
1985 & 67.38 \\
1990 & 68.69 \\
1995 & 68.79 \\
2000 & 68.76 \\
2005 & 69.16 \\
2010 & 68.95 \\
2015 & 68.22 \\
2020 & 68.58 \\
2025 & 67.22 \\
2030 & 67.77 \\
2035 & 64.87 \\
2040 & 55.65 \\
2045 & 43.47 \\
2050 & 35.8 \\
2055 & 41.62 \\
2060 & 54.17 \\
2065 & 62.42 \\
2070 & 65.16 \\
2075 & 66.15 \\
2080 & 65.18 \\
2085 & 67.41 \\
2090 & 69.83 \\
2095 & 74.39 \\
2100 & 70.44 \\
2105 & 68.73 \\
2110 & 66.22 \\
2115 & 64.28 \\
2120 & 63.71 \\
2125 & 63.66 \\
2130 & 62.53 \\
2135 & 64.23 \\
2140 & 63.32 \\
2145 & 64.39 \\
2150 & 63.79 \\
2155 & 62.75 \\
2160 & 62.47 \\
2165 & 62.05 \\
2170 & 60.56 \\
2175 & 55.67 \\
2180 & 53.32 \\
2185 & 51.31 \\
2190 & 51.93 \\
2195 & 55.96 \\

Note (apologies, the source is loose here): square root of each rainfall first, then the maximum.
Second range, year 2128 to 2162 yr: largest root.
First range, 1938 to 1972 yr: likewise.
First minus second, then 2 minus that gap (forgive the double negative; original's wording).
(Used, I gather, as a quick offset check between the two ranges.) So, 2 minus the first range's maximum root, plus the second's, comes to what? 1.72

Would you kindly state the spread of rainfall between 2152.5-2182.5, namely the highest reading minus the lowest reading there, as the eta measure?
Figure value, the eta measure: 9.4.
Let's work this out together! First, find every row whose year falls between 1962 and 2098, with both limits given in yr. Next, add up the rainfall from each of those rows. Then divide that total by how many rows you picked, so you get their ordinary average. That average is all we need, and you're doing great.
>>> 63.8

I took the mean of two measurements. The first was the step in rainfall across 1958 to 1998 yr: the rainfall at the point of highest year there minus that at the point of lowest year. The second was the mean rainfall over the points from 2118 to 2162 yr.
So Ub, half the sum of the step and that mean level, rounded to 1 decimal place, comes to 32.4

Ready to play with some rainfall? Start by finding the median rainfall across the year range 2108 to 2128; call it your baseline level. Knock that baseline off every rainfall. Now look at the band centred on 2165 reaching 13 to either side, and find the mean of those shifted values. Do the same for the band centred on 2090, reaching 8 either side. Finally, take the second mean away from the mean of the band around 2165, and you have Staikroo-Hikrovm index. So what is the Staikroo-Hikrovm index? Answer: -10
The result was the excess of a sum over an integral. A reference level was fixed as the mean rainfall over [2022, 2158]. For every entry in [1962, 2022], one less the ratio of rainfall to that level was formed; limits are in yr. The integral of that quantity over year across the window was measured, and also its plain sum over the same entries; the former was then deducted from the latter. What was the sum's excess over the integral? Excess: 4.8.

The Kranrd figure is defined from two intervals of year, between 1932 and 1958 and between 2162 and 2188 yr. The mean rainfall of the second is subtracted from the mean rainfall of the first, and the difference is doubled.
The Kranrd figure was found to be 23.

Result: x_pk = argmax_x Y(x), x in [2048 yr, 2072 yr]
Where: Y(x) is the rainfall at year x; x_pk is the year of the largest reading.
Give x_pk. 2070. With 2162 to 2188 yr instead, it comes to 2165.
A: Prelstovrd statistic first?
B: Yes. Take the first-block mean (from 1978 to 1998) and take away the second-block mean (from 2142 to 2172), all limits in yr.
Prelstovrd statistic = 6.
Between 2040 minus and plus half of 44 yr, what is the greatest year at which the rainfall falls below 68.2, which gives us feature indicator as 2060 yr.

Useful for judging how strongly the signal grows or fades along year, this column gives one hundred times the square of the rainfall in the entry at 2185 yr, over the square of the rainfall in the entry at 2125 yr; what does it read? 65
